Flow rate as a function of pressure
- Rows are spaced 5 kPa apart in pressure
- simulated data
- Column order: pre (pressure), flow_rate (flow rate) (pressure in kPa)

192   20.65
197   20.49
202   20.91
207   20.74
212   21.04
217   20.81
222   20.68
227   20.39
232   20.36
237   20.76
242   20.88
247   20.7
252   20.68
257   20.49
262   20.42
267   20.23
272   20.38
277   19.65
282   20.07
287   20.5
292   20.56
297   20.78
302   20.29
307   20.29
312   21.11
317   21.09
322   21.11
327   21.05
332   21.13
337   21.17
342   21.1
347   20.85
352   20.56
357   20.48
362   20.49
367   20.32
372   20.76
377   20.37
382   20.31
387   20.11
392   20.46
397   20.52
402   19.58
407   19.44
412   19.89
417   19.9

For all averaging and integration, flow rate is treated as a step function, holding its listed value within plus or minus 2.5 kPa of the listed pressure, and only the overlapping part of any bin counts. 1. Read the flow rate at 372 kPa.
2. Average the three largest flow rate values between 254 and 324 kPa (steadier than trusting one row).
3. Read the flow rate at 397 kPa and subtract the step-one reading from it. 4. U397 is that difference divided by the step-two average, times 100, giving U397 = -1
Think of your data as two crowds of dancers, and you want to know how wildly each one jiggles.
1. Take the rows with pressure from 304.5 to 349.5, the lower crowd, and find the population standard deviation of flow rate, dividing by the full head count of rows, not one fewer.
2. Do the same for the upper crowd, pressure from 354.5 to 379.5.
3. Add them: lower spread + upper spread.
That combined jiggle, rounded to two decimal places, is 0.41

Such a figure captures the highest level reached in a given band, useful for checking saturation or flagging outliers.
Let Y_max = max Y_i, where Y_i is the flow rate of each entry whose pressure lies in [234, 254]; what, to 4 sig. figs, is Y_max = 20.88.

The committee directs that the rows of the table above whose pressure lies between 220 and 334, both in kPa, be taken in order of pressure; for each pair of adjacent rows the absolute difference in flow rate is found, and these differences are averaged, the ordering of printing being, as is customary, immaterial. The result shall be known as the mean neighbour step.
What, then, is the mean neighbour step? 0.227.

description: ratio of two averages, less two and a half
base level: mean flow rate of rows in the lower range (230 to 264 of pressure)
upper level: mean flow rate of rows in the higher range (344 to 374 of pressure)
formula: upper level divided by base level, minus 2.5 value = -1.50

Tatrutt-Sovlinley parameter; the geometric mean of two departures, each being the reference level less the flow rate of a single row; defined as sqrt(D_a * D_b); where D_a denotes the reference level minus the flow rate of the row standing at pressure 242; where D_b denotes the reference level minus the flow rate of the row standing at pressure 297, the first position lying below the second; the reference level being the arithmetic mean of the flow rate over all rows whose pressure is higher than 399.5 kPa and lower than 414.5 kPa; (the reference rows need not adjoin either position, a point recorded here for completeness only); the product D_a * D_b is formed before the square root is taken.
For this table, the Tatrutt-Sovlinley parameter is 1.19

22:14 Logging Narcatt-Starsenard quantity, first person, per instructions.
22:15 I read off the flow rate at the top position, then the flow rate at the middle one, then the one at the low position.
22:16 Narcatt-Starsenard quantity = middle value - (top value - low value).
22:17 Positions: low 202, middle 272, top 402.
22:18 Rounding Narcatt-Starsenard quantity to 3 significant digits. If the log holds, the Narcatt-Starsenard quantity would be 21.7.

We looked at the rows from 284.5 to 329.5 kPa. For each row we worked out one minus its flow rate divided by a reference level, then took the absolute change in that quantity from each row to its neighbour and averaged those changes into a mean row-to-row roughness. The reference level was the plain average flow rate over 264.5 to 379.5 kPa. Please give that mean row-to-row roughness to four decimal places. 0.0102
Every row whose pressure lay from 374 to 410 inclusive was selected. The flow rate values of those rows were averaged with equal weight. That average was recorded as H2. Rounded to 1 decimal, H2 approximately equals 20.1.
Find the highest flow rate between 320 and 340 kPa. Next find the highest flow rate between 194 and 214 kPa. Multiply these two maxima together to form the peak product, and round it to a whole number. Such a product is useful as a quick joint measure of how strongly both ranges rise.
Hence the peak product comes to 445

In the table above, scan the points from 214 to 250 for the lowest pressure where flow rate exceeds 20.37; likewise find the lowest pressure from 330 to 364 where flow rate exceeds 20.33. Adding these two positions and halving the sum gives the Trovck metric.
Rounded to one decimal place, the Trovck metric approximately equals 274.5 kPa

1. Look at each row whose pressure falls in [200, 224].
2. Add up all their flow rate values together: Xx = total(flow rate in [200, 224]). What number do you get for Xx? 104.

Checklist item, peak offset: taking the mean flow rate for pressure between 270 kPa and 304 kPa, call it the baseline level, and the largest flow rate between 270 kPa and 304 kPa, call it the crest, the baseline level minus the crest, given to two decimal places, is -0.46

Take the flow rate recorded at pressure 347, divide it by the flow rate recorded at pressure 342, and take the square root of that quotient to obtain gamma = 0.99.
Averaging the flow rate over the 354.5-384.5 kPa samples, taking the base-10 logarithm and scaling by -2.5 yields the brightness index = -3.277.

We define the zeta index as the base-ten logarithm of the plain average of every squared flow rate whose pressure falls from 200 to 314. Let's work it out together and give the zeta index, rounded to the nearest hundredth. 2.63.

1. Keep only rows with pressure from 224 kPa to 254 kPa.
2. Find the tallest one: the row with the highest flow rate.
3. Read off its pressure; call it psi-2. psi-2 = 242 kPa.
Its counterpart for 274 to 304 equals 297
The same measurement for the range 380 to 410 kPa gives 397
